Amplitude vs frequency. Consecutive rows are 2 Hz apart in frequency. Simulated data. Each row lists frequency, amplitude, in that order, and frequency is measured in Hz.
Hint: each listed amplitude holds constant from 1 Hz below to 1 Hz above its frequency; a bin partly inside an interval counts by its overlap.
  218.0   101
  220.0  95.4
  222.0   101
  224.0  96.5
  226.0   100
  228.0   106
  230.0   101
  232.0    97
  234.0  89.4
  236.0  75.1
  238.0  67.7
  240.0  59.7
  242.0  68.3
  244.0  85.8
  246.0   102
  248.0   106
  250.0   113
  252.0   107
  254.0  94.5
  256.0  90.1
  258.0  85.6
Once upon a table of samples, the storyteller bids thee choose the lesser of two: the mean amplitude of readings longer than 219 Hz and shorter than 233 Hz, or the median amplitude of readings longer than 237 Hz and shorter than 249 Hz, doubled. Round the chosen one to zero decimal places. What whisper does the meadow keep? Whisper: 100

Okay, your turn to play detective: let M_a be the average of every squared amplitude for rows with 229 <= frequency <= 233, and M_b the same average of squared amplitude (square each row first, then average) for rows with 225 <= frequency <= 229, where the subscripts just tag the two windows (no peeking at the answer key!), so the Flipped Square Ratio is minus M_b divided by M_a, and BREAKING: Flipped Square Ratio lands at -1.08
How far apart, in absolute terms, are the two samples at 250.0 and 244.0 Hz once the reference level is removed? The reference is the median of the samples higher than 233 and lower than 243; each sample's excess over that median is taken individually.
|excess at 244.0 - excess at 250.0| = 27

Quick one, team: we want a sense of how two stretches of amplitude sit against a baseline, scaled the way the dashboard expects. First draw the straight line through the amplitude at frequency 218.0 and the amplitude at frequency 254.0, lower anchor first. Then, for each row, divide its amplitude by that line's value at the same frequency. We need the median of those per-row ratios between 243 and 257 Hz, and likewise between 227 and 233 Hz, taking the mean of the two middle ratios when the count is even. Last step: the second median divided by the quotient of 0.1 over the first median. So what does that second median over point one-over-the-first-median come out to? 10.9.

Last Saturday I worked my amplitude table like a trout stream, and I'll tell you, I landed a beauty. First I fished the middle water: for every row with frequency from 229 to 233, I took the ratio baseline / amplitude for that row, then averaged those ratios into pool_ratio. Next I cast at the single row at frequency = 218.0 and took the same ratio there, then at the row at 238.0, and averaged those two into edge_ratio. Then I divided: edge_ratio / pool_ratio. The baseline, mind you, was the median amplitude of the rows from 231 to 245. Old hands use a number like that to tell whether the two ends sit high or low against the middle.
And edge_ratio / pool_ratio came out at 1.2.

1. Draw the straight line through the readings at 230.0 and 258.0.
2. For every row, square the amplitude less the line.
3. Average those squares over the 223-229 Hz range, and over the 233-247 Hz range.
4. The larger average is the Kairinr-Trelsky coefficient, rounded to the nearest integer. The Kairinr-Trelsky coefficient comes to 507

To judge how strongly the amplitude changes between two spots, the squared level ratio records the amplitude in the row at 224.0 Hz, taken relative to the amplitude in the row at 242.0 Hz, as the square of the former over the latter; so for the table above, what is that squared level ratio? 2.0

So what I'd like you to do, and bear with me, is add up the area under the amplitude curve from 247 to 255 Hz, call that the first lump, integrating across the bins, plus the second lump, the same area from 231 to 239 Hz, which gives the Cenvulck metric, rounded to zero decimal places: 1499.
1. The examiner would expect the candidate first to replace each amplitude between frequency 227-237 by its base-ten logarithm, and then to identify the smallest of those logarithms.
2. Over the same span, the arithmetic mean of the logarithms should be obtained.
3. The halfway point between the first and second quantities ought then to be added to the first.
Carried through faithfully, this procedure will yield 3.80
